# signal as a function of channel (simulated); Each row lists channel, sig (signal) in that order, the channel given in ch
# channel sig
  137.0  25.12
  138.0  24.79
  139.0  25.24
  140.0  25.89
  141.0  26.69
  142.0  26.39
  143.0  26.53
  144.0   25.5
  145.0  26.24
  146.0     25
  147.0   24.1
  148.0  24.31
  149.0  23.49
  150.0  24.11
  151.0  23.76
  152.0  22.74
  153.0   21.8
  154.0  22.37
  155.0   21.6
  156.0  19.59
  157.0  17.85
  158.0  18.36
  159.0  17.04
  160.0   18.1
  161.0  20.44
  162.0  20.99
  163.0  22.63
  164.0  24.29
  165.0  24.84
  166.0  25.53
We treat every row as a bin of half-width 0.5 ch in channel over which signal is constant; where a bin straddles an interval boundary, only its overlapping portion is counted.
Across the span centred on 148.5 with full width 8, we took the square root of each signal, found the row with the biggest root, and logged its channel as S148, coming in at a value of 145.0 ch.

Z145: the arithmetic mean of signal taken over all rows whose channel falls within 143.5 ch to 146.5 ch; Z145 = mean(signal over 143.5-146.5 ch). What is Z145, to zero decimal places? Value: 26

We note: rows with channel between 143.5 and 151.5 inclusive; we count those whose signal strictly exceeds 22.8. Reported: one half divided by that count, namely 0.06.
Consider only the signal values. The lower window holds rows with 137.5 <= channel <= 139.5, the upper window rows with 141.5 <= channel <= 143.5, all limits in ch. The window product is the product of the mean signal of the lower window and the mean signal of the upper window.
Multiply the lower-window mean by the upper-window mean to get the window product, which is 662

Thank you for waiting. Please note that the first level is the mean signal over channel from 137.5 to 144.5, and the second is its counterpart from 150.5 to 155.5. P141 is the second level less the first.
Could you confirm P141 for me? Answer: -3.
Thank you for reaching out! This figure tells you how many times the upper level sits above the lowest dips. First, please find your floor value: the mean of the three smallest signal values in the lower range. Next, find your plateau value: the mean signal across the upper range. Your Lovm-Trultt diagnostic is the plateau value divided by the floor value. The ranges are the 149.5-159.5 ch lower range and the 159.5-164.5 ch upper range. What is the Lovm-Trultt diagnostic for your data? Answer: 1.20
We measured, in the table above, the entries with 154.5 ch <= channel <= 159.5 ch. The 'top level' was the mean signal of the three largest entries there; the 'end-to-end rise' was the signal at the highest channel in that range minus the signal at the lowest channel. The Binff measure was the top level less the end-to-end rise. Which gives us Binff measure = 24.4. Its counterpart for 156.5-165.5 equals 16.9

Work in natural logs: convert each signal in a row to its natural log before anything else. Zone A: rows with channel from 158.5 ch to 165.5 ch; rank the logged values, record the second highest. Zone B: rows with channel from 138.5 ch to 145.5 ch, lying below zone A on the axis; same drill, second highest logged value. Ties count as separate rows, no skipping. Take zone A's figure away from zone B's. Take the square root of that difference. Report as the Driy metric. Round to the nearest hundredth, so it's 0.30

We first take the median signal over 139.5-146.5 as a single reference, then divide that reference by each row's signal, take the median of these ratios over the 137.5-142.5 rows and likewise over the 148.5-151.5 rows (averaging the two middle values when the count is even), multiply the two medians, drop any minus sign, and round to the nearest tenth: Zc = 1.1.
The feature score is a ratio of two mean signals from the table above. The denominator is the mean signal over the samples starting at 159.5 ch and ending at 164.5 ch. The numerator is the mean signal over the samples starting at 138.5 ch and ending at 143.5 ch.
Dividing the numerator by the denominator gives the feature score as 1.23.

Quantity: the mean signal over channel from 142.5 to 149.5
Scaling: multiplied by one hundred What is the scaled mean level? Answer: 2502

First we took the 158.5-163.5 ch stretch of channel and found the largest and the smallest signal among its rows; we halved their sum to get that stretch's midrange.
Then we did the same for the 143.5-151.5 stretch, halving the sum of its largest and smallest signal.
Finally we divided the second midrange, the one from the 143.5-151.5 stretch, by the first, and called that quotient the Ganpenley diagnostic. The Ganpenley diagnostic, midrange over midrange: 1.25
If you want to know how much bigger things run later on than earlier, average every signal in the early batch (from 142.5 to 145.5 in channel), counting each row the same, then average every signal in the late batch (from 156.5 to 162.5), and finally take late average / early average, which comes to 0.72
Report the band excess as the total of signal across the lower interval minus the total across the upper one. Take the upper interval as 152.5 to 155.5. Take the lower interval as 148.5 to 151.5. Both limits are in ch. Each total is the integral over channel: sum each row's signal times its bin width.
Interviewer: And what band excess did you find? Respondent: 5.6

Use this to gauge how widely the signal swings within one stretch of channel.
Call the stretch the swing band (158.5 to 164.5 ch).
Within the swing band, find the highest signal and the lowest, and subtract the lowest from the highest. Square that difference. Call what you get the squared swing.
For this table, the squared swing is 53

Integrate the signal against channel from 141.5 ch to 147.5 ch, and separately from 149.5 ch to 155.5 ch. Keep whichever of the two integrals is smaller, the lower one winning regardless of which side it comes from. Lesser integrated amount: 136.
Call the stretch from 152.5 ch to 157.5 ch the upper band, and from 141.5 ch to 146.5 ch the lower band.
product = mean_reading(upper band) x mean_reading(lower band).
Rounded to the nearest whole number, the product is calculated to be 535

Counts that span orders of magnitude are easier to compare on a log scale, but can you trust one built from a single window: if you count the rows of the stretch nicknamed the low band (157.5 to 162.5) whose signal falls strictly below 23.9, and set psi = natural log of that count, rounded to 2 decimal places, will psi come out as 1.61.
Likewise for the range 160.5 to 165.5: 1.10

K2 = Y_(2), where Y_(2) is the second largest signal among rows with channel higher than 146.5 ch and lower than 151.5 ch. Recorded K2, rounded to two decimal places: 24.11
